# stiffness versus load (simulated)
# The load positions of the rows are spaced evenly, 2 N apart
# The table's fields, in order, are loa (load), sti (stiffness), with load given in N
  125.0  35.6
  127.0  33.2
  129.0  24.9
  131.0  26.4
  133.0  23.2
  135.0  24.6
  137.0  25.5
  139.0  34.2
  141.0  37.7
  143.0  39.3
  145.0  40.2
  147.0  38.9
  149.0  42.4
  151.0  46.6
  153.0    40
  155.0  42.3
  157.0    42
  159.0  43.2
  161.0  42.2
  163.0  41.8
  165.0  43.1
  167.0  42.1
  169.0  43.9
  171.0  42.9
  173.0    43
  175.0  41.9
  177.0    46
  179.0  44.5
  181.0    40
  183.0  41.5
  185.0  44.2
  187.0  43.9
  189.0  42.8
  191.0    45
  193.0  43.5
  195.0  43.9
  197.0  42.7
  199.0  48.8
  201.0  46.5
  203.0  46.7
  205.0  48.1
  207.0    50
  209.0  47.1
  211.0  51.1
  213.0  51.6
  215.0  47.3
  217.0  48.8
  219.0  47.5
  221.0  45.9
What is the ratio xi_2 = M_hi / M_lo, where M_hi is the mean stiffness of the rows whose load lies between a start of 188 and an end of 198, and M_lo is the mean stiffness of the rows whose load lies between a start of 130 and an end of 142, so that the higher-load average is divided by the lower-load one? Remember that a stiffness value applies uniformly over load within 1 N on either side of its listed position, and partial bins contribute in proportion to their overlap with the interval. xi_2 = 1.52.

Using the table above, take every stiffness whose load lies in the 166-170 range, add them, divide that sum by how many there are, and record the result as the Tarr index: 43.0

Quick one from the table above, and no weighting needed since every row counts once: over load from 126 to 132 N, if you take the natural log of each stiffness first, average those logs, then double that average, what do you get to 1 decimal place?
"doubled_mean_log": 6.7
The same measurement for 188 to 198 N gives 7.5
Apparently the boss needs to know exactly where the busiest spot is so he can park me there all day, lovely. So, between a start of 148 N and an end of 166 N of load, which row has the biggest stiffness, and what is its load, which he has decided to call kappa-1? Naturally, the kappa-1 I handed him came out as 151.0 N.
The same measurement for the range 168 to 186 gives 177.0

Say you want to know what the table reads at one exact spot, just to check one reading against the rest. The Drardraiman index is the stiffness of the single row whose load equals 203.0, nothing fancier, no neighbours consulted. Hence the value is 46.7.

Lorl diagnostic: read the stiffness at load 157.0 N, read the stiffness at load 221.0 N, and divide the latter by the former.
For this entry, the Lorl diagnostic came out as 1.09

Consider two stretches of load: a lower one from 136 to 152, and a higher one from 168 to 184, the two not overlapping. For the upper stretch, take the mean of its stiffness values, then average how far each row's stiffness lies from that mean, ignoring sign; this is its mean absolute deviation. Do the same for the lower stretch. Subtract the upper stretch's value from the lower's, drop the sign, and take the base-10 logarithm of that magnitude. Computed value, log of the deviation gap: 0.45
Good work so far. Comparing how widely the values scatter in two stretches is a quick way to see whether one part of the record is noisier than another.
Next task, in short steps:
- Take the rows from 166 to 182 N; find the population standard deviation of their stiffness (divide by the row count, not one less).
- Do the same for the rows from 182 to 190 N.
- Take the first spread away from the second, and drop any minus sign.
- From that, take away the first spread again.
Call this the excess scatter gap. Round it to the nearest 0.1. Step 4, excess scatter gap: -1.1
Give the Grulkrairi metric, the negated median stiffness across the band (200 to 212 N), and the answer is -47.6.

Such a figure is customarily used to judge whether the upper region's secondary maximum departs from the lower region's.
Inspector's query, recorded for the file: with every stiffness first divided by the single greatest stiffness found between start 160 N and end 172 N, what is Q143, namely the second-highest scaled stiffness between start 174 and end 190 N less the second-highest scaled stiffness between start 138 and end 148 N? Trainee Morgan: 0.12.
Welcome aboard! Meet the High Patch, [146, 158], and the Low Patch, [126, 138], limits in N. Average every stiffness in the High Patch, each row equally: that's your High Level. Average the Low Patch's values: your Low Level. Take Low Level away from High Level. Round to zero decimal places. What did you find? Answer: 16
